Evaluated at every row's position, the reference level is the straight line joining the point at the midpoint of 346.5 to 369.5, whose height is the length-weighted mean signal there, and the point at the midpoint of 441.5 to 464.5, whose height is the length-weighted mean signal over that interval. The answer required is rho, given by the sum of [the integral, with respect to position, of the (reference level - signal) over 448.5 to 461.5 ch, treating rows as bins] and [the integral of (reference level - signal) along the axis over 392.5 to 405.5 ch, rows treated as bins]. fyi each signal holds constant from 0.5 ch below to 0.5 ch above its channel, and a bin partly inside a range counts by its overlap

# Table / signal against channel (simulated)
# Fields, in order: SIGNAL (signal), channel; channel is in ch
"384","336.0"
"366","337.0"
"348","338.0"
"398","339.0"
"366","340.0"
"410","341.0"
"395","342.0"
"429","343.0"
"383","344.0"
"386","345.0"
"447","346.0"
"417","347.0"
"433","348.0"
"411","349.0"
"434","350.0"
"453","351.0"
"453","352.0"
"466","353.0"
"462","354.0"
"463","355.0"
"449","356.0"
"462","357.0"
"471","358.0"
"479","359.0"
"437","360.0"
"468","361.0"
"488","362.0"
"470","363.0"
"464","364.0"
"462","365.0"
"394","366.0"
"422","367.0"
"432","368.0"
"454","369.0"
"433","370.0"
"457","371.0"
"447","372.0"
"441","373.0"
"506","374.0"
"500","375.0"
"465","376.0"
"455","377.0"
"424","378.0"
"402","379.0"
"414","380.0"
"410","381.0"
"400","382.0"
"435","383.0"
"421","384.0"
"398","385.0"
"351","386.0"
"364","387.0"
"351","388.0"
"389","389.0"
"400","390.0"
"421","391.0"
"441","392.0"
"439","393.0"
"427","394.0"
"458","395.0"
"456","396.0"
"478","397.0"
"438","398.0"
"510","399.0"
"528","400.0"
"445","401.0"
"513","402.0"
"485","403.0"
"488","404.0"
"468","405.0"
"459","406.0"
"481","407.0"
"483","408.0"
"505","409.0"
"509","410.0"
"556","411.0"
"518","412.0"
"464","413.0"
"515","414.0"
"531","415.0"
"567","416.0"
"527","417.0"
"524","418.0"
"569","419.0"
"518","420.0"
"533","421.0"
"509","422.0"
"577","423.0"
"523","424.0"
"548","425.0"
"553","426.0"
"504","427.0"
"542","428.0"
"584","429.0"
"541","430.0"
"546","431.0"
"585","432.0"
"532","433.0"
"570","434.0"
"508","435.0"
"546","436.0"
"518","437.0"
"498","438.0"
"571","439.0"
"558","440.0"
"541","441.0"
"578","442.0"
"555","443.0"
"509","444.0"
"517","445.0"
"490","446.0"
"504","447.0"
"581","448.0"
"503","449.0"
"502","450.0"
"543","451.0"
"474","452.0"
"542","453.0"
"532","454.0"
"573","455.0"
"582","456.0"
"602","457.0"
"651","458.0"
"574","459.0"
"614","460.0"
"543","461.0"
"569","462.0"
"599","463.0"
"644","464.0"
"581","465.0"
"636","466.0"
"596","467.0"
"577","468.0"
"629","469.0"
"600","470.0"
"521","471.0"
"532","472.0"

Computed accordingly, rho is 326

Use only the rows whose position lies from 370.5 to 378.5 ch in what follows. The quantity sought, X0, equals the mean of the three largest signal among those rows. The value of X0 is 490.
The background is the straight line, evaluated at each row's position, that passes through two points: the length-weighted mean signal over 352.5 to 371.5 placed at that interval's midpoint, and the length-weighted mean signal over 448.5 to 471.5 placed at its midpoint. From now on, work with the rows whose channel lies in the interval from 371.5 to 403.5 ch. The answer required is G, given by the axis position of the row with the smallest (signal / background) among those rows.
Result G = 388.0 ch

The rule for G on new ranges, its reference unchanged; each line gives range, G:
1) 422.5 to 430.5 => 427.0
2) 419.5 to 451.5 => 446.0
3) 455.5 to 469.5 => 461.0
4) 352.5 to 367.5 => 366.0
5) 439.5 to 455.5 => 452.0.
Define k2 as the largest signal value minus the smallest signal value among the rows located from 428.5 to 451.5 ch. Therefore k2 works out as 95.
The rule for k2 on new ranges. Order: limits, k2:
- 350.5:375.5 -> 112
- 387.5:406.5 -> 177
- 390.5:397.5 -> 57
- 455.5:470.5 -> 108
